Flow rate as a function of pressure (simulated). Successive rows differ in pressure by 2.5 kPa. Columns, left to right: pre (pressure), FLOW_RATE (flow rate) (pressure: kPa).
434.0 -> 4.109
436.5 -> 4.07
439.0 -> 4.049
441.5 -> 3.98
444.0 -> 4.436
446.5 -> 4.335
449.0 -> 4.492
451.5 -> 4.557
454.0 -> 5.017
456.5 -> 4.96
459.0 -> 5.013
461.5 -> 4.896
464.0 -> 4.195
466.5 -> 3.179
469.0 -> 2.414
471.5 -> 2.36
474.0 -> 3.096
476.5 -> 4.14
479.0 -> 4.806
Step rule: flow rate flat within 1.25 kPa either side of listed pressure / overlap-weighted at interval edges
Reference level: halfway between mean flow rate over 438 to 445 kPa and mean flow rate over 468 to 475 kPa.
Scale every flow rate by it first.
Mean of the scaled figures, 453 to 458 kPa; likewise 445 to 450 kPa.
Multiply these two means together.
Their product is 1.92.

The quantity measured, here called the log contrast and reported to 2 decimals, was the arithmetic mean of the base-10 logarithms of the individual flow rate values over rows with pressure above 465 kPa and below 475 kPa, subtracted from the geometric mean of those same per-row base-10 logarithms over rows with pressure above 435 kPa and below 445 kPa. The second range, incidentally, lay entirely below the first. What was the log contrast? 0.18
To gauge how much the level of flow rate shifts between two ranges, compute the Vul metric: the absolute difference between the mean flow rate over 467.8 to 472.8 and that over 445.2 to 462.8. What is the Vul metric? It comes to 2.4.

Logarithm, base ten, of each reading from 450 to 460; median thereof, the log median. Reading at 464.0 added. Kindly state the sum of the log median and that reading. 4.9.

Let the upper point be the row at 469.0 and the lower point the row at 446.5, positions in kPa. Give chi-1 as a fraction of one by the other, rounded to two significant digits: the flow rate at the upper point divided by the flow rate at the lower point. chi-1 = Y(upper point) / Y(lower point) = 0.56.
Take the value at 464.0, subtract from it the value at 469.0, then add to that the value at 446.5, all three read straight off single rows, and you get 6.1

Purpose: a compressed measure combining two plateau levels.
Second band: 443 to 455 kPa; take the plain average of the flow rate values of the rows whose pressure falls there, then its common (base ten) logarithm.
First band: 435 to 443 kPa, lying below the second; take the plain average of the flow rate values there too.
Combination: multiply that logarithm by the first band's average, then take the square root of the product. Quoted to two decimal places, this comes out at 1.63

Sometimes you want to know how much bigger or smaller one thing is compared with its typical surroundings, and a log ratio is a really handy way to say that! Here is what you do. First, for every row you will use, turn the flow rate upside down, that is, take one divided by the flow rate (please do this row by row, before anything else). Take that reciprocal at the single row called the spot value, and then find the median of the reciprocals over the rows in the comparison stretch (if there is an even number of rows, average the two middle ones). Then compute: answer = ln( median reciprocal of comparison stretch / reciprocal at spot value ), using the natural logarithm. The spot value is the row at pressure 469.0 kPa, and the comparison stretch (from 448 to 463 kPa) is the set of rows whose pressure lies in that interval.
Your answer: -0.71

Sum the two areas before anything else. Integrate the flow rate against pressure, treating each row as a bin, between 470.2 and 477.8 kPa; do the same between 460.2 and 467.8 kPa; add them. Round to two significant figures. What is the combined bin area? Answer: 55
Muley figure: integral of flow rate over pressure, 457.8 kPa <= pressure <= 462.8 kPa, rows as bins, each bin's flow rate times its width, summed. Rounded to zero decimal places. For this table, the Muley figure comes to 25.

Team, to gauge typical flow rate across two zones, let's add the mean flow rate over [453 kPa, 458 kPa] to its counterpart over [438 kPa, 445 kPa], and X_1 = 9.1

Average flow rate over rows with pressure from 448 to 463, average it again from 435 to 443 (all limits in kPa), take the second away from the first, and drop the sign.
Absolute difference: 0.8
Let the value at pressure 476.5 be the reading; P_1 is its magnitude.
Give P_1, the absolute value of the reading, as 4.14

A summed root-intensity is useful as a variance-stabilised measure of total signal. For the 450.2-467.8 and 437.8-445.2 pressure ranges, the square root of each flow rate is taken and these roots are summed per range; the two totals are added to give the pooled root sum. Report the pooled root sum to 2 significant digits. 21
